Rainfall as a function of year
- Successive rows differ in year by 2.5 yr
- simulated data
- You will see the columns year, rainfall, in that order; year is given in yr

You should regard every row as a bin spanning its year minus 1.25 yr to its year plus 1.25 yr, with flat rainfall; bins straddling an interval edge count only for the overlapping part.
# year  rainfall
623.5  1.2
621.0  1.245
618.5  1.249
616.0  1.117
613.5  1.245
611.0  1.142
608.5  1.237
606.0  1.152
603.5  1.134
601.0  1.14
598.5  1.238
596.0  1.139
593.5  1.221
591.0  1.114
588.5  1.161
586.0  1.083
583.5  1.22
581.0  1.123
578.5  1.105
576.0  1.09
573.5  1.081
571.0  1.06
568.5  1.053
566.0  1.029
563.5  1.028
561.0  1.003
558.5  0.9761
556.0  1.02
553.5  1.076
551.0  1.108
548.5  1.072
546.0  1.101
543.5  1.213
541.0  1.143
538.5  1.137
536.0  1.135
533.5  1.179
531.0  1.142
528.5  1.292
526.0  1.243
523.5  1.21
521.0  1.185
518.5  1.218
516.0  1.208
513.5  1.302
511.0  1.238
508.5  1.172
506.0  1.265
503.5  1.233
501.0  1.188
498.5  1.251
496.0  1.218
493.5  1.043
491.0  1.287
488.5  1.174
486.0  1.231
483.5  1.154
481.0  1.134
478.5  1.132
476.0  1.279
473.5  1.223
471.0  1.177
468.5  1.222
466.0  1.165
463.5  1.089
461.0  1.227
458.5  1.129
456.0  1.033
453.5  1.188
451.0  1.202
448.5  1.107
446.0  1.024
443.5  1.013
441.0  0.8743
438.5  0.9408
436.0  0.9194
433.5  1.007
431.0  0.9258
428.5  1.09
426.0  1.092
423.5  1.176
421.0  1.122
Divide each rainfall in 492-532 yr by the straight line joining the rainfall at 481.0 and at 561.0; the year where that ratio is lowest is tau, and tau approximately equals 493.5 yr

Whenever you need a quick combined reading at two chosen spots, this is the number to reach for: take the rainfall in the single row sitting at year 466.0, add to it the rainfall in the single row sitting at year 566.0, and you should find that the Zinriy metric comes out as 2.19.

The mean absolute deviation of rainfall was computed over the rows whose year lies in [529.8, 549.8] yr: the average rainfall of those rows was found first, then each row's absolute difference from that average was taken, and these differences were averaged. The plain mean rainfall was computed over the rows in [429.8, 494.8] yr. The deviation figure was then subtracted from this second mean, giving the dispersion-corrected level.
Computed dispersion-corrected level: 1.08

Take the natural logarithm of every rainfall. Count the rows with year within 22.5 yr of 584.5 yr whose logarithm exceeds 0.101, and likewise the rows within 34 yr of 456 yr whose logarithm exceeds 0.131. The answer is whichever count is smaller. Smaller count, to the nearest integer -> 10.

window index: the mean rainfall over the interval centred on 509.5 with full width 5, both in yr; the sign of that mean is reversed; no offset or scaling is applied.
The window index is -1.21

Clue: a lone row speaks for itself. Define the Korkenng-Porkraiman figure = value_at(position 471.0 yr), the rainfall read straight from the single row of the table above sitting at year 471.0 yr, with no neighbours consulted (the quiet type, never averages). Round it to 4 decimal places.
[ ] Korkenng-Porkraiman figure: 1.1770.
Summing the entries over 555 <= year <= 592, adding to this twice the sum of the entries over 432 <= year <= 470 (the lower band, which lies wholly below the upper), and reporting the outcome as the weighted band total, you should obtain 48.4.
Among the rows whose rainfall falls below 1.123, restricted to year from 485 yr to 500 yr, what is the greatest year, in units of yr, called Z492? 493.5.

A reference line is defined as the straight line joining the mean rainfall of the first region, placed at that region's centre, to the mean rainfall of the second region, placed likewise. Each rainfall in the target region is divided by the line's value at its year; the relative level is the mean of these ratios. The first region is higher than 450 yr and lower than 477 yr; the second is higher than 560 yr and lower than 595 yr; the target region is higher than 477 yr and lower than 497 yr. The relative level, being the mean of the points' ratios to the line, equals 1.01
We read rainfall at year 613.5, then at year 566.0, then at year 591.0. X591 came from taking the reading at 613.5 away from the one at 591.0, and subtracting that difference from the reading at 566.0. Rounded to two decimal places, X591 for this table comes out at 1.16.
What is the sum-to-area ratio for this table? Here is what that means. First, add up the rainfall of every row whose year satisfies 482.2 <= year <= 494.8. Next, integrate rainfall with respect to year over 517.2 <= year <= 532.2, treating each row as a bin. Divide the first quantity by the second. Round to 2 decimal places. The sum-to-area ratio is 0.32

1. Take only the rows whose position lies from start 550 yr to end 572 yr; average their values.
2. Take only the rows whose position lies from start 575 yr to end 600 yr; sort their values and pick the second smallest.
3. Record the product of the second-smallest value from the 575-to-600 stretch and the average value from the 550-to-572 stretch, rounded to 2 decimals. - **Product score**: 1.13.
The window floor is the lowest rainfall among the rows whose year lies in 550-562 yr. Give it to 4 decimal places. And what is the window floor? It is 0.9761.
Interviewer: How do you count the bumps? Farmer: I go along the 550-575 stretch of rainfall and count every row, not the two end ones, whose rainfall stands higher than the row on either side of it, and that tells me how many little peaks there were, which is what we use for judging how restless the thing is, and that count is 0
